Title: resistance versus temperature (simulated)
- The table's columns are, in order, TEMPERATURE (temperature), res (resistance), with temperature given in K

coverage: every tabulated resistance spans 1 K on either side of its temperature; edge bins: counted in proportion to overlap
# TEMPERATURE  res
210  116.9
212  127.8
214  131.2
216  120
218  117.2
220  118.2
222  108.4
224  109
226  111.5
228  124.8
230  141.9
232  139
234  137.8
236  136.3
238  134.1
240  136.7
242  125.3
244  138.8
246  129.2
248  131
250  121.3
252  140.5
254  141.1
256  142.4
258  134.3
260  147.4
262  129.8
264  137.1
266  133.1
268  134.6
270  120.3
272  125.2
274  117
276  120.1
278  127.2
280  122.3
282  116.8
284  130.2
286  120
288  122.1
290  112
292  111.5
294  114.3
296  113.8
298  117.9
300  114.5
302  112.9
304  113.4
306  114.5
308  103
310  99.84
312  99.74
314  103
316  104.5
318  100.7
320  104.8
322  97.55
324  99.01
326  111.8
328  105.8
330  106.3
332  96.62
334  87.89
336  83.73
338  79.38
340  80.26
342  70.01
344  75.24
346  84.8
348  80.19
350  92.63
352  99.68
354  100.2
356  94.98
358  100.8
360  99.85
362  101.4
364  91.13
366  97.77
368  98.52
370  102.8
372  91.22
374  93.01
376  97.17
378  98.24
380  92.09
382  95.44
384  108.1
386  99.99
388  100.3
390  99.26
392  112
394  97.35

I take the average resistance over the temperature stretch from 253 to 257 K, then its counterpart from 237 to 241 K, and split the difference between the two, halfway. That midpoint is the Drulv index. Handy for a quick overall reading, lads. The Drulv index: 139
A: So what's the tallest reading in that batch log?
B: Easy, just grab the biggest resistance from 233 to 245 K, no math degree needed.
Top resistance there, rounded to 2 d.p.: 138.80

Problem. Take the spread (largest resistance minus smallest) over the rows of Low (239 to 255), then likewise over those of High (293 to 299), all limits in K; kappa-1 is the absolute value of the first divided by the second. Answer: 4.8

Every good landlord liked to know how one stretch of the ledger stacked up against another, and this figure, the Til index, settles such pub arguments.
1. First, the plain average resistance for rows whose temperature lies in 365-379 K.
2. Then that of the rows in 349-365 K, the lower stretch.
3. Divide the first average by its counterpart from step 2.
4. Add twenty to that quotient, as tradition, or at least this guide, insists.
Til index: 21.0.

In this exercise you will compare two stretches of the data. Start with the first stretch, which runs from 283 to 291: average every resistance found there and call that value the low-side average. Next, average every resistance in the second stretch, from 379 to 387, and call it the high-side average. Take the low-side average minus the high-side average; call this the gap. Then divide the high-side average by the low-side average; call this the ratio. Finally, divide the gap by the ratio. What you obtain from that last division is 27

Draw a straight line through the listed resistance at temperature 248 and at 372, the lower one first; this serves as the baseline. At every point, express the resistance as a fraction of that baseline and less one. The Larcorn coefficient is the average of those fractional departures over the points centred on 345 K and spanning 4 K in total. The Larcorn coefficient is -0.20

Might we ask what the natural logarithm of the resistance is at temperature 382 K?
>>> 4.56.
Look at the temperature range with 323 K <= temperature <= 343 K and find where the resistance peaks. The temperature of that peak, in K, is 326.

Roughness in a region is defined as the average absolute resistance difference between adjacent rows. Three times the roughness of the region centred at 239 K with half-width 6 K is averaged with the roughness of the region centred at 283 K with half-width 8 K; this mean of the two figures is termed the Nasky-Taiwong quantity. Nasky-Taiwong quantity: 13.2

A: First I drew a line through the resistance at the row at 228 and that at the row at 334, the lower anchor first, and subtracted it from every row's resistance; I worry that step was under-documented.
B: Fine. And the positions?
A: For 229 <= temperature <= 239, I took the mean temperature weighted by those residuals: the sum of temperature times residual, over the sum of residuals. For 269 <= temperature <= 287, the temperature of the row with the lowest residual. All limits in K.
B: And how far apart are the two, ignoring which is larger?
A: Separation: 40.3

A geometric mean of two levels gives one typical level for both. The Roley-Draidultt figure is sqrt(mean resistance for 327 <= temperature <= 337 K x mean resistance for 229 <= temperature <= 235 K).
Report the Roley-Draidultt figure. 116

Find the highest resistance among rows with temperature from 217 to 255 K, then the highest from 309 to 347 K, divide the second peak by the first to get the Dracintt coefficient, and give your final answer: 0.79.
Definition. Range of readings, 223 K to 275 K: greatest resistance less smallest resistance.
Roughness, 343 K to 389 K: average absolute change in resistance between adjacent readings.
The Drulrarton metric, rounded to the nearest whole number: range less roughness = 33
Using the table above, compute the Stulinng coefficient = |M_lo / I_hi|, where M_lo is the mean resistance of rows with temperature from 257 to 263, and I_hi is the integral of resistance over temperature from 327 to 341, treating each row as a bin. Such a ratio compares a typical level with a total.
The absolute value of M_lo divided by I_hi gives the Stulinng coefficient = 0.107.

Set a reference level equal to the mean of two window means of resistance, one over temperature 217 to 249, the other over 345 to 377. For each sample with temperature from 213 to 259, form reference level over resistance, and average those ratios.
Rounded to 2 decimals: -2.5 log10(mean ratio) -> 0.15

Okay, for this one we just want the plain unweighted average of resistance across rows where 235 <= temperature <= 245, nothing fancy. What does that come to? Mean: 134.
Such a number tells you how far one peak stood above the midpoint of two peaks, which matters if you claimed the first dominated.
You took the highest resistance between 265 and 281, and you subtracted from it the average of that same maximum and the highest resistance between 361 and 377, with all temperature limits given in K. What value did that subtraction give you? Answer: 15.9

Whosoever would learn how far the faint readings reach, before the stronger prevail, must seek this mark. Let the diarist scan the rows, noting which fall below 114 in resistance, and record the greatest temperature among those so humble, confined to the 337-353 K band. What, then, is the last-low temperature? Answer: 352 K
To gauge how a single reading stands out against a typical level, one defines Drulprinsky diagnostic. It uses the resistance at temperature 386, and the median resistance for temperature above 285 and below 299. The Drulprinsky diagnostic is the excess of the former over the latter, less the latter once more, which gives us -129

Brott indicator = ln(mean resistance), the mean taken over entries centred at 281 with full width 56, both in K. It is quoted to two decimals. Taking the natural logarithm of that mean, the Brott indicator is 4.81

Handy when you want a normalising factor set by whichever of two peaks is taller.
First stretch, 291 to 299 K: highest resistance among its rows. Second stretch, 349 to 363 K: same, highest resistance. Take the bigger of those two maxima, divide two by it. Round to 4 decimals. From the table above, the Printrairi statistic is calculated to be 0.0170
